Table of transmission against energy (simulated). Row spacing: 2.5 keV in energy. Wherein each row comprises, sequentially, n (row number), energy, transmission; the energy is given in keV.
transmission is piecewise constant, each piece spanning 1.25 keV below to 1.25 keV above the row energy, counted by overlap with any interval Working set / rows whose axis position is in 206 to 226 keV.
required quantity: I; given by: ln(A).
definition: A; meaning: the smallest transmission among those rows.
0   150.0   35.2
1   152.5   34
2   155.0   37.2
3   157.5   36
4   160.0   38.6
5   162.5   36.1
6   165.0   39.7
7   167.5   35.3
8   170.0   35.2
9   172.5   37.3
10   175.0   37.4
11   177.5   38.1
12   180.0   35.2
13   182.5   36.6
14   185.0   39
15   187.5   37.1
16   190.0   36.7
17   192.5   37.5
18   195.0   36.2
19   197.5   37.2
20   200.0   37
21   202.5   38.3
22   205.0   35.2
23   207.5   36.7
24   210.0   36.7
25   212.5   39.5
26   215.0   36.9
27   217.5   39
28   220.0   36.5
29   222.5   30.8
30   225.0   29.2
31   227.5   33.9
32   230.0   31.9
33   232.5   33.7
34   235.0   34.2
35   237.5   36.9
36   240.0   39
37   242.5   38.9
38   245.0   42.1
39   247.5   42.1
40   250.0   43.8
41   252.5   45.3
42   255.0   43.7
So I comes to 3.37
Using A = 29.2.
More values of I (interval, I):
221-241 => 3.37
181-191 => 3.60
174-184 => 3.56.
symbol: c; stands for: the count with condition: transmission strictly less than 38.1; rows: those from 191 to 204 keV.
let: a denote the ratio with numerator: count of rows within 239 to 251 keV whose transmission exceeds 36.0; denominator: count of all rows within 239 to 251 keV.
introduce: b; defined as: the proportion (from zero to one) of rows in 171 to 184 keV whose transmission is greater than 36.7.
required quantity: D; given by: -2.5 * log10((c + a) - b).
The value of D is -1.61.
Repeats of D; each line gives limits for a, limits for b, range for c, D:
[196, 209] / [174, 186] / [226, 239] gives -1.79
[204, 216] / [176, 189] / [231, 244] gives -1.26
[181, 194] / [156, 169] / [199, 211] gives -1.66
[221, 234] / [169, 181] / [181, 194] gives -1.33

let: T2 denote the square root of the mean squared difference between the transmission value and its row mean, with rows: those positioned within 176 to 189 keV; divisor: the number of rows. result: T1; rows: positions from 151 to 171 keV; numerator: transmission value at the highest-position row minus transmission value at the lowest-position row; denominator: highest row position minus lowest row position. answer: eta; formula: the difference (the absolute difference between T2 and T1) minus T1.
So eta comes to 1.2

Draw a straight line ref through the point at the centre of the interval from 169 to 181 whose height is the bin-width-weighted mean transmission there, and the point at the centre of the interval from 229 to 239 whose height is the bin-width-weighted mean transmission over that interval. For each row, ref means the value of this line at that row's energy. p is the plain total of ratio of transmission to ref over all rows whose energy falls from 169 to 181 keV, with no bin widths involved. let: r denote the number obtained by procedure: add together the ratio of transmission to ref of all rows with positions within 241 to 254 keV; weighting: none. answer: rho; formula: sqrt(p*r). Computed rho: 5.60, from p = 4.99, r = 6.3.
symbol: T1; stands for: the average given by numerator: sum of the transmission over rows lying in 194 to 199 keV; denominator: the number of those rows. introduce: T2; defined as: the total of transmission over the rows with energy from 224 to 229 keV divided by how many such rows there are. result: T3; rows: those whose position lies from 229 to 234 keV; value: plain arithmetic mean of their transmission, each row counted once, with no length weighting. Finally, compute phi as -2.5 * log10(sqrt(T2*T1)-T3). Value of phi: -0.2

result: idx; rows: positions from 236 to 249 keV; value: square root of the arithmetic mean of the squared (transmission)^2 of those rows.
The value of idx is 1596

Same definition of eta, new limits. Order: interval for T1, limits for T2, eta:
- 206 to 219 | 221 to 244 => 2.8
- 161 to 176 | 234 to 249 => 2.6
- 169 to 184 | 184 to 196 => 0.7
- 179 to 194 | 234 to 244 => 1.6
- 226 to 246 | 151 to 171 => 0.8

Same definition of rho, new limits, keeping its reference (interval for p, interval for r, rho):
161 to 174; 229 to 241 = 5.04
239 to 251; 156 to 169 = 5.51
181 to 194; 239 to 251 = 5.60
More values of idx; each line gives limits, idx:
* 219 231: 1073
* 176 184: 1346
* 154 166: 1414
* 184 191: 1417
